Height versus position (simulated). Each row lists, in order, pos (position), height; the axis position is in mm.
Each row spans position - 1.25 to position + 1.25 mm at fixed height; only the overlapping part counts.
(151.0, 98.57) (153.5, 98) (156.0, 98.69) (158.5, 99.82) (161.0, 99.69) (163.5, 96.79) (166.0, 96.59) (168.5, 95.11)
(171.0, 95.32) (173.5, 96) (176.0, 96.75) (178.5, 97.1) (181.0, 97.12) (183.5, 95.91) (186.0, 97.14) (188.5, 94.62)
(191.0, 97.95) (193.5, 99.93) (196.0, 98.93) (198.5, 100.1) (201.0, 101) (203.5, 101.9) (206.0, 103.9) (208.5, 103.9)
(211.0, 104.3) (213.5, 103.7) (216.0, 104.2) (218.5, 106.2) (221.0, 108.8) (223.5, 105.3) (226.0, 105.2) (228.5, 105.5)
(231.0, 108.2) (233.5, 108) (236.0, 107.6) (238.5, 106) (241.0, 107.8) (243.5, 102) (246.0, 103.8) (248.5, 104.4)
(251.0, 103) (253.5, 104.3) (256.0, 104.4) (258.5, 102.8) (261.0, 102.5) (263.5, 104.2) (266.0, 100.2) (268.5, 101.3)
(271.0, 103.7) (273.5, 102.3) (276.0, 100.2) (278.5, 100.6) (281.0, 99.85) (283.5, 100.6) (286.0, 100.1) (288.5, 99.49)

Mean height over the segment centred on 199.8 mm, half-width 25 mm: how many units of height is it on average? 101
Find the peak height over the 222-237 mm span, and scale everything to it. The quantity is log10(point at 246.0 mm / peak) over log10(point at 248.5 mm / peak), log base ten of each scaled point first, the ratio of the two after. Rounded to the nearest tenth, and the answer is 1.2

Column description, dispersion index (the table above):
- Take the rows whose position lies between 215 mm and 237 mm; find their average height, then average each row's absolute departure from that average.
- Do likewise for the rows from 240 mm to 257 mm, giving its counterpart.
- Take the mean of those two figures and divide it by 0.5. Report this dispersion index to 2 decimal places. 2.54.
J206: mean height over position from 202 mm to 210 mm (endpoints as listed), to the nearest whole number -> 103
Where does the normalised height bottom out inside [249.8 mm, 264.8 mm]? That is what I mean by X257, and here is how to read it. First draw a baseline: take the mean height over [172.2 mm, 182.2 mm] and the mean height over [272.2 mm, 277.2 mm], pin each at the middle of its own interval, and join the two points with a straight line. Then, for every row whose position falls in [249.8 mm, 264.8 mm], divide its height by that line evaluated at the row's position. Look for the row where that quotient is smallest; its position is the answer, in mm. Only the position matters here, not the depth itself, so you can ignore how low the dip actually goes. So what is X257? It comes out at 261.0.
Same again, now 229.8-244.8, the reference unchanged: 243.5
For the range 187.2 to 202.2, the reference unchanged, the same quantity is 188.5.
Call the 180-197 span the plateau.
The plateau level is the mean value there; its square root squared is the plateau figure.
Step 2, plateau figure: 97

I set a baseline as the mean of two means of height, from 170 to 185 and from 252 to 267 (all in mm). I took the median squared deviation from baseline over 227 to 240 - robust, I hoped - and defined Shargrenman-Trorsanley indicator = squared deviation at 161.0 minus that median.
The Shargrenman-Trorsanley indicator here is -62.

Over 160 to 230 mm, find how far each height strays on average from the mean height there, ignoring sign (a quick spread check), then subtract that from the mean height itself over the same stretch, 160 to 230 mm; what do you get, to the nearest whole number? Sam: 97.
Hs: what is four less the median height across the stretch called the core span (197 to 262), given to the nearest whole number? -100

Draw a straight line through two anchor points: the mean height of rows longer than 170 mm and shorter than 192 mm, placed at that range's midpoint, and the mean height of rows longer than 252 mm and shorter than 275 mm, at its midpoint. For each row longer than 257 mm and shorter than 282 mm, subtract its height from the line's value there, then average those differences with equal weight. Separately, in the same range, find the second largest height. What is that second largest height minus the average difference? 102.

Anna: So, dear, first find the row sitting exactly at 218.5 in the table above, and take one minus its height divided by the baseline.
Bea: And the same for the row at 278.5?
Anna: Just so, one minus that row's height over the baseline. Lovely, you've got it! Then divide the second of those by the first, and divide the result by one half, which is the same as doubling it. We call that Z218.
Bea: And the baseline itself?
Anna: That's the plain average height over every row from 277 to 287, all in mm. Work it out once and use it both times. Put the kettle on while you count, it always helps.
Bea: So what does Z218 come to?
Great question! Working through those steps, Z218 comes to 0.1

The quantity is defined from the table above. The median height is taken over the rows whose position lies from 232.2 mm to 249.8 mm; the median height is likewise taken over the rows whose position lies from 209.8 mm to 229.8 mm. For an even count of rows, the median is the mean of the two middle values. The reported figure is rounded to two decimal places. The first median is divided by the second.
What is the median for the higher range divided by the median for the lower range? 1.01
